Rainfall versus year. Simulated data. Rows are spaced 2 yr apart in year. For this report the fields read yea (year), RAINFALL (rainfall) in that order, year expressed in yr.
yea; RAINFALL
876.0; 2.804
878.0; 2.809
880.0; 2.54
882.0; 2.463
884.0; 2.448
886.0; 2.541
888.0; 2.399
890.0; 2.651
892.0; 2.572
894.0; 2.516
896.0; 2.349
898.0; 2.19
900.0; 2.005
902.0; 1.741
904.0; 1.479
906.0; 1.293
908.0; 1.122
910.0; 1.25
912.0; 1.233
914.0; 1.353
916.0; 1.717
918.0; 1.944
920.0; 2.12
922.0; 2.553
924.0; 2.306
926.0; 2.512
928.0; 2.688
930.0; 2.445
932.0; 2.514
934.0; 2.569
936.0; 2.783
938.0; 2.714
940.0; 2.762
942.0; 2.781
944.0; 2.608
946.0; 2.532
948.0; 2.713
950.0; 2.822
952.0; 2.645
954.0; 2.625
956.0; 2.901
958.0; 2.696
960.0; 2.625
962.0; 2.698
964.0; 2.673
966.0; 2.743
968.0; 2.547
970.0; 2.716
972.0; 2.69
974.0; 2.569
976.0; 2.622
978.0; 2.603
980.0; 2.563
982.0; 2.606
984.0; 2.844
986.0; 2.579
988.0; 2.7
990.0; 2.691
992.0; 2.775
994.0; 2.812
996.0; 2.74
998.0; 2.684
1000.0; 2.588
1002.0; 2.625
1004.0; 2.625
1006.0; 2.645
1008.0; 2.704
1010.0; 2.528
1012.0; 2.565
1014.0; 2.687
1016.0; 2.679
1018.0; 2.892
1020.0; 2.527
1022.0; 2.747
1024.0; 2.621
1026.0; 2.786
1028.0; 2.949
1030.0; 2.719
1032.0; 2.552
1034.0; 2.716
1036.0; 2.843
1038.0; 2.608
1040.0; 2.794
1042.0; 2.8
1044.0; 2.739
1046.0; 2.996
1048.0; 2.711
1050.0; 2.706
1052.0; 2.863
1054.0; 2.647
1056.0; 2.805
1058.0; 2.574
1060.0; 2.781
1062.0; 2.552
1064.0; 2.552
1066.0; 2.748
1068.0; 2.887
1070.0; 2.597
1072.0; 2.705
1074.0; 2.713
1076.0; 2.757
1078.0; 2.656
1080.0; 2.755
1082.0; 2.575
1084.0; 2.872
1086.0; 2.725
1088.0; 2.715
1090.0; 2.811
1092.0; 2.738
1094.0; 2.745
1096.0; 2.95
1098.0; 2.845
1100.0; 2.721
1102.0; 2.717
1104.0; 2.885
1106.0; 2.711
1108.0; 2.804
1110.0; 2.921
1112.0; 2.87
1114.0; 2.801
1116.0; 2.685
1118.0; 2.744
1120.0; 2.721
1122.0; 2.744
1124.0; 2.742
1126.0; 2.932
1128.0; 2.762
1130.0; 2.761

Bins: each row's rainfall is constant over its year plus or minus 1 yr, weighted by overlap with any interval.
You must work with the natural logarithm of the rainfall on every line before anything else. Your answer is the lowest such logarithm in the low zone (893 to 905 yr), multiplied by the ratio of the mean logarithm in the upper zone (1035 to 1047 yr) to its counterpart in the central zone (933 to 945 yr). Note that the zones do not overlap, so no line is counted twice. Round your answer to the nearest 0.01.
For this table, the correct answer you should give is 0.40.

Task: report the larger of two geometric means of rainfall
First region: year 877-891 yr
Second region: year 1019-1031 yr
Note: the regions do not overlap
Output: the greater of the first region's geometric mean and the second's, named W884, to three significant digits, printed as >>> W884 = 2.72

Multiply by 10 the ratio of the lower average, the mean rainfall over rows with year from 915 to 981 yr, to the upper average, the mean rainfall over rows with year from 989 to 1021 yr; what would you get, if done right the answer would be 9.64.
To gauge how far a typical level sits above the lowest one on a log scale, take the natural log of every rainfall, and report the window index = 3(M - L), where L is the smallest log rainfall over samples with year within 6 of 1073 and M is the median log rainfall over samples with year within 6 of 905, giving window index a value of -1.9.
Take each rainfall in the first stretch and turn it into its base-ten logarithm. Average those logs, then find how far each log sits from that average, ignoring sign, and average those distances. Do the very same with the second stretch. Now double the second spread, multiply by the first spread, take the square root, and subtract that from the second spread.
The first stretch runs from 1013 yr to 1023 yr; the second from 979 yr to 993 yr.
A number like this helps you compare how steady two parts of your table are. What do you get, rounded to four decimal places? -0.0062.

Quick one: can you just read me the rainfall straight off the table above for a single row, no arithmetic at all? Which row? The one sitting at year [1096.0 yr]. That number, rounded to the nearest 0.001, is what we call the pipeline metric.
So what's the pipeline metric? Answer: 2.950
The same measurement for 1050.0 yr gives 2.706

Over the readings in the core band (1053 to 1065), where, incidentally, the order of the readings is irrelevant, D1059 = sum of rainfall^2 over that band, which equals 42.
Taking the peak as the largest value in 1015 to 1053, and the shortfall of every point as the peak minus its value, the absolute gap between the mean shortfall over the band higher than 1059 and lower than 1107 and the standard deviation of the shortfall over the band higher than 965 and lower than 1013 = 0.17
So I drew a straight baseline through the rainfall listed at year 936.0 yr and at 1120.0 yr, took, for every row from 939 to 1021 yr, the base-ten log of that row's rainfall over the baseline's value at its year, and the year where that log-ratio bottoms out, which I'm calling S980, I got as 946.0 yr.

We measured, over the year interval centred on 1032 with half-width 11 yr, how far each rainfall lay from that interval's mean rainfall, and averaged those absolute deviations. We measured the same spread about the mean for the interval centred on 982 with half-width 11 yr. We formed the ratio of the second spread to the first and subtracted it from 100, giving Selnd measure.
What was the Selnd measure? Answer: 99.2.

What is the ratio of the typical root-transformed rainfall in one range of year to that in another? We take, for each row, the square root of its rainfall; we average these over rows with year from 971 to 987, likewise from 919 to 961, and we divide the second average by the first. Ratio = 0.996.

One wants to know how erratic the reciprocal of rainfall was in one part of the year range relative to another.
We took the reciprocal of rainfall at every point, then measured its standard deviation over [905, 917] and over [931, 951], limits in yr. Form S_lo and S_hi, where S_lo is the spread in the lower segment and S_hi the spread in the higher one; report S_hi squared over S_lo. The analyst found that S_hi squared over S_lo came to 0.0025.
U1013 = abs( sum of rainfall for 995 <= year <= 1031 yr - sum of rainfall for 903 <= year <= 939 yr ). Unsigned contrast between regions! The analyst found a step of 11.7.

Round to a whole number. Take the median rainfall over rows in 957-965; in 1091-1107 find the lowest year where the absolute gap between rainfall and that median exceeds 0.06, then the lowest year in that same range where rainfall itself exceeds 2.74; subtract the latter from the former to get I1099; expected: 0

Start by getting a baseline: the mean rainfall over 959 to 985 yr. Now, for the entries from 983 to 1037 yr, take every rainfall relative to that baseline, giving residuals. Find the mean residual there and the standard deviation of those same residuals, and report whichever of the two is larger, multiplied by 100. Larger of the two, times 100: 11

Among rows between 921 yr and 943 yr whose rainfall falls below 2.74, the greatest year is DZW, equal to 938.0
